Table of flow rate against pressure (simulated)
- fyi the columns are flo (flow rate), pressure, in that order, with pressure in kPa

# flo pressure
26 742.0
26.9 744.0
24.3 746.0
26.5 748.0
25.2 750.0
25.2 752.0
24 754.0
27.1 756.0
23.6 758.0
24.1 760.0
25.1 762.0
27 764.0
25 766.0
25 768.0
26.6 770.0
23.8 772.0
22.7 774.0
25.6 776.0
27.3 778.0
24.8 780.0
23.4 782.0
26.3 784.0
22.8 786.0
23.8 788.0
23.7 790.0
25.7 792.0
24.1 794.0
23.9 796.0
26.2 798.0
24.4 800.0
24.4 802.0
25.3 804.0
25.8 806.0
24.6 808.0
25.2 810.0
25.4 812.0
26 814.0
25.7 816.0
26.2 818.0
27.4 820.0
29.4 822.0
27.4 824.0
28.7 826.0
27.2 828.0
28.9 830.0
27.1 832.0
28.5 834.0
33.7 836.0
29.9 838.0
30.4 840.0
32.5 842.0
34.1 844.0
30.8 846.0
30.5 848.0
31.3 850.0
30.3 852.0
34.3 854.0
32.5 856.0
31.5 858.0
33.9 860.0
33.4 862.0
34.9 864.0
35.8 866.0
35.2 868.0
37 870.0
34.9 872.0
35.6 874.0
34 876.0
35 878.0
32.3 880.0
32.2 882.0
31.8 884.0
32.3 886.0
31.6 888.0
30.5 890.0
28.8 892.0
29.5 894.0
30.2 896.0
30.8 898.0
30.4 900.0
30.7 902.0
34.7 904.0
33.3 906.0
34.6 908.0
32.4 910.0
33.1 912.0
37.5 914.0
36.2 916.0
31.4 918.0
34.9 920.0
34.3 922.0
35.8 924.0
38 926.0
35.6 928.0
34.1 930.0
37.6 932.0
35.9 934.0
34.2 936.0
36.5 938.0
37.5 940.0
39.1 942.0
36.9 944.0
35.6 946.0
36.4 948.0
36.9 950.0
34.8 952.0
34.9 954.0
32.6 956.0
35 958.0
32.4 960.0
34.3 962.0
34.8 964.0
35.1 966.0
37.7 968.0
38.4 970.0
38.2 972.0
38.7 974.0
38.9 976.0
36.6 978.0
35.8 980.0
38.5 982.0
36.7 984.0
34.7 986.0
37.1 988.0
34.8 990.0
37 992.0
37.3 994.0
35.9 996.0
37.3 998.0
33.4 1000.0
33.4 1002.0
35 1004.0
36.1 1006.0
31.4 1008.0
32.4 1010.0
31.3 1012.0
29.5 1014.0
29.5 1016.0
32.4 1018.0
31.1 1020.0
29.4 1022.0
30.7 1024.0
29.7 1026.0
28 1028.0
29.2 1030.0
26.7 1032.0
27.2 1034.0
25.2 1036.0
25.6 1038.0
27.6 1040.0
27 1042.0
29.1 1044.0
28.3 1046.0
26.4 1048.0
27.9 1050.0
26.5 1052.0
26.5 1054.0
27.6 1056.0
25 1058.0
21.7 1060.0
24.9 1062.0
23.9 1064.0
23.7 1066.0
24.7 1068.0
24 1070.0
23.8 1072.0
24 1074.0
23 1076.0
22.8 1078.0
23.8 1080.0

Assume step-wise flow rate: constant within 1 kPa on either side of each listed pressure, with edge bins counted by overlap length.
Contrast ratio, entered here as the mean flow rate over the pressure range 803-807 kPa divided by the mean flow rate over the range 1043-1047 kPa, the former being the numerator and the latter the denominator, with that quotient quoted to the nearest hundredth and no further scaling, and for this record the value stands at 0.89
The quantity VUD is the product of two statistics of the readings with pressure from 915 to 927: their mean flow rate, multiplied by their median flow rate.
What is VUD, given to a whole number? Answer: 1241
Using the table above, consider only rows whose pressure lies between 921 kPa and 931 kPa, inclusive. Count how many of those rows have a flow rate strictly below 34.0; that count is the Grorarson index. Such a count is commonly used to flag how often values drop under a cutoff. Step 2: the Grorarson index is 0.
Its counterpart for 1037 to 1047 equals 5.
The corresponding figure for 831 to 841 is 5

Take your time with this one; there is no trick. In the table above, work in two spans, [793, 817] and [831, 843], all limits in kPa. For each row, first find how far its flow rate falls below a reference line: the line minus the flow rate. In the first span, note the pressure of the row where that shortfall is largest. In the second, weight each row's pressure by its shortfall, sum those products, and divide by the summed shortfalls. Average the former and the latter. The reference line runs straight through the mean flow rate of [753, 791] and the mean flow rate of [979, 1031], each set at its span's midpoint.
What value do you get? 817.2 kPa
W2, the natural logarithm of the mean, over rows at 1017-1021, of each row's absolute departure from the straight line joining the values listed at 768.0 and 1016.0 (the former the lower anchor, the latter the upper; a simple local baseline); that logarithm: 0.8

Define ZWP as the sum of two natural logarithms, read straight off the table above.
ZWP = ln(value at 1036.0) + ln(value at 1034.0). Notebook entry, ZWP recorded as 6.53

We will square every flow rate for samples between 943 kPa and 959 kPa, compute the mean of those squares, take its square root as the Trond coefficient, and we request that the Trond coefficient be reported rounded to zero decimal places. 35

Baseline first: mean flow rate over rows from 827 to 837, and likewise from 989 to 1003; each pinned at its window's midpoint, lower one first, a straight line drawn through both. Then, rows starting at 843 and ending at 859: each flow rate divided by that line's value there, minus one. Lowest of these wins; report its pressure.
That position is 852.0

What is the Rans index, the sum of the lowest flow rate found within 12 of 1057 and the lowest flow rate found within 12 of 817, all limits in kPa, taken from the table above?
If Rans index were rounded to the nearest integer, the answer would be 46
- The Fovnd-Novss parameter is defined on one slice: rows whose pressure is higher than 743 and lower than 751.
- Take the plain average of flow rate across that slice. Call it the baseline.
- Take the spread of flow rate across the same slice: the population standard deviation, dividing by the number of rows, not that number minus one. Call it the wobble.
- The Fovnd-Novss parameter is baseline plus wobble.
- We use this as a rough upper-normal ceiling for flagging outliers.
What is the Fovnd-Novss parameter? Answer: 27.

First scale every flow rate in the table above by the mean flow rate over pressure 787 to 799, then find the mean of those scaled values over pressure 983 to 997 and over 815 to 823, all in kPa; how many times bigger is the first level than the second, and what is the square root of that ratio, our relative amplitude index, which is 1.15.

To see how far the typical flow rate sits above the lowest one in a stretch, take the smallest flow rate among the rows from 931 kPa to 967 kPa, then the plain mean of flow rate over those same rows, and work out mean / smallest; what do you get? 1.10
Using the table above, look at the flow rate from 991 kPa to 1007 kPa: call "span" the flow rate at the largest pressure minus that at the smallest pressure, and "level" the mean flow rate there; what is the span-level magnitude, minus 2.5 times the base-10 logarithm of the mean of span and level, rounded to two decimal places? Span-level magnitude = -3.10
